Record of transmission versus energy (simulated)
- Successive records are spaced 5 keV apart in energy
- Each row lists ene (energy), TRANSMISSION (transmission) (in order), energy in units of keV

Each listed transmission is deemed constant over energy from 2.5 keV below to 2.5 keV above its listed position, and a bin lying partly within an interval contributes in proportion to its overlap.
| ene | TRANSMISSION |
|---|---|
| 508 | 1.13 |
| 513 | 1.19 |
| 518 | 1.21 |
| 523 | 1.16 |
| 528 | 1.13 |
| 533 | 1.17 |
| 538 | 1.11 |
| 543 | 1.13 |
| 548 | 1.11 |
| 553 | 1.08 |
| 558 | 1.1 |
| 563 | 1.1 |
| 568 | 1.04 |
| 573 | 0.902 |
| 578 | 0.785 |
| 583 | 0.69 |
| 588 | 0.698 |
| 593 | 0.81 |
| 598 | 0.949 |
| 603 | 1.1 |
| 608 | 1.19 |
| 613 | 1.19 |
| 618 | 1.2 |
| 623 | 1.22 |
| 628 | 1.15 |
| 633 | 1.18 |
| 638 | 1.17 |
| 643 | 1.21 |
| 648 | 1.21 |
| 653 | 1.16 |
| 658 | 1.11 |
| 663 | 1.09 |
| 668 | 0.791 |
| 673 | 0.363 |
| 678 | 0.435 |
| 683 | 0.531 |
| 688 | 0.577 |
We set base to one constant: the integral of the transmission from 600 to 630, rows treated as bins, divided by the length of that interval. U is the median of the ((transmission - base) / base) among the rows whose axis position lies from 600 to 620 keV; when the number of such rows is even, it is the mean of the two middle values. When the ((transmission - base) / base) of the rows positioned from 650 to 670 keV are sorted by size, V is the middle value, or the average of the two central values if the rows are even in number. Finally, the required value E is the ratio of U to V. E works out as -0.3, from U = 0.02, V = -0.06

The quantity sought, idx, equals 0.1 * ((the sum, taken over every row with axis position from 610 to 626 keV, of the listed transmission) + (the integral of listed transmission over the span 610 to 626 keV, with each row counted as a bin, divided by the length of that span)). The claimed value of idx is 0.5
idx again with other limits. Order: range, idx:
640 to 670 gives 0.8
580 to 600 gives 0.4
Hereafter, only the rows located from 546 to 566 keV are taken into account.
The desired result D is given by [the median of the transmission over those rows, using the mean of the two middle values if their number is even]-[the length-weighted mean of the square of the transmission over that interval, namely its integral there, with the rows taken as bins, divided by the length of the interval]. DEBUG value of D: -0.10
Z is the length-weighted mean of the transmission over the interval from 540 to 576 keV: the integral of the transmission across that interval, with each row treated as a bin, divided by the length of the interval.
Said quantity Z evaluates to 1.06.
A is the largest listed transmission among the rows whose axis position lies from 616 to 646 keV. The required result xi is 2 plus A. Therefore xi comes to 3.22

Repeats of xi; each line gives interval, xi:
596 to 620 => 3.20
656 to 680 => 3.11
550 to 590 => 3.10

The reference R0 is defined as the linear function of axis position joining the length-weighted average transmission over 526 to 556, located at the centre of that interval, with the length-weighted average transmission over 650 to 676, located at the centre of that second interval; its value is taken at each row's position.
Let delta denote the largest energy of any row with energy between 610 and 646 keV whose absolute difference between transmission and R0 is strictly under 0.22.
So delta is 628 keV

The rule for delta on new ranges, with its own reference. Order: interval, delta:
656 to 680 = 668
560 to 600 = 598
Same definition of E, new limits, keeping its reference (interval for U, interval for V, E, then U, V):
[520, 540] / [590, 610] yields 0.2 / -0.02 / -0.13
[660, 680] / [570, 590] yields 1.3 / -0.48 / -0.37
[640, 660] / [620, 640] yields 4.0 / 0.01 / 0.00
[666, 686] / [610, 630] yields -29.5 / -0.59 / 0.02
